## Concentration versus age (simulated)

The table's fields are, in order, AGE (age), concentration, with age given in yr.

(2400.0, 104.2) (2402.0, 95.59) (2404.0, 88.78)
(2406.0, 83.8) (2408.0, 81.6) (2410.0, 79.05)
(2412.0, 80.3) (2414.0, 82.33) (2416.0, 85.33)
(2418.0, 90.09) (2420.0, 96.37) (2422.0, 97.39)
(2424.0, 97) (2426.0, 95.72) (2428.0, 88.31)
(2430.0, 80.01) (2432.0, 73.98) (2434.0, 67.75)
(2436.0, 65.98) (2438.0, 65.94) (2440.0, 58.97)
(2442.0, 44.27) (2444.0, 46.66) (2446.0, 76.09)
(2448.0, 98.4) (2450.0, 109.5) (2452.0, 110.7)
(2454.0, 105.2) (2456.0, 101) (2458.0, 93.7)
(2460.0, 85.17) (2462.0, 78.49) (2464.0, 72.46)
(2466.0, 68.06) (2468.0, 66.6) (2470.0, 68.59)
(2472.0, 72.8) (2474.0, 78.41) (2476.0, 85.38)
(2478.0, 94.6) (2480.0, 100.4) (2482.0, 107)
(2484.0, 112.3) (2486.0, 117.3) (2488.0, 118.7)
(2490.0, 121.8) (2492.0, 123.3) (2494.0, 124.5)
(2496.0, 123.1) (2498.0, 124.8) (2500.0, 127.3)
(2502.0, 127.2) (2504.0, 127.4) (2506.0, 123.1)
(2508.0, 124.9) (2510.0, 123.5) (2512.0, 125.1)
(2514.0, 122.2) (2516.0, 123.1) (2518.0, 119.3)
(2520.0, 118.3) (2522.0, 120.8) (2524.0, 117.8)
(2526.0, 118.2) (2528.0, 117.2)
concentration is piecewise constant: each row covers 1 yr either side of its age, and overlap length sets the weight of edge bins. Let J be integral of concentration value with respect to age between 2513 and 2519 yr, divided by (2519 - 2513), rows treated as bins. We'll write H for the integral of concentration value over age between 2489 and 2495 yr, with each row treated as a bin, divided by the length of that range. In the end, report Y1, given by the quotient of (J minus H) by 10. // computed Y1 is -0.2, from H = 123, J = 122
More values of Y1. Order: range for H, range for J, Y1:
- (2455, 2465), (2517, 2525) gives 3.3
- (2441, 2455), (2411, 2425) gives 0.5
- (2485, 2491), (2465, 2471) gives -5.2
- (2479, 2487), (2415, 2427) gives -1.6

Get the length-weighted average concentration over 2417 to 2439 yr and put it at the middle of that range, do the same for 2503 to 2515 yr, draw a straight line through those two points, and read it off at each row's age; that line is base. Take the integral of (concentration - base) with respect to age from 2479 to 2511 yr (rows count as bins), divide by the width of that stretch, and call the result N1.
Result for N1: 3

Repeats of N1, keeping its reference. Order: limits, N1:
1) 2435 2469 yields -16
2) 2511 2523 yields -7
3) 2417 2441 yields -3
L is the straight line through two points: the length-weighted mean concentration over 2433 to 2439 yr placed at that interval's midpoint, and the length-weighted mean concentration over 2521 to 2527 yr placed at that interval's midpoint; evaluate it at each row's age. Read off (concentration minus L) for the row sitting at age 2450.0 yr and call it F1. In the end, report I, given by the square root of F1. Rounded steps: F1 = 35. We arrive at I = 5.9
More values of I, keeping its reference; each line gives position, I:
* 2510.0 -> 3.6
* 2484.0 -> 4.1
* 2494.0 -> 4.8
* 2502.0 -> 4.6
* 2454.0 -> 5.3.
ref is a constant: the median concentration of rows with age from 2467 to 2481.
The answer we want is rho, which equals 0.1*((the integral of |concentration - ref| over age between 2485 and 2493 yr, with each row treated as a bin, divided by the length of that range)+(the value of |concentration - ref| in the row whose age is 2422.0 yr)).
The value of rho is 6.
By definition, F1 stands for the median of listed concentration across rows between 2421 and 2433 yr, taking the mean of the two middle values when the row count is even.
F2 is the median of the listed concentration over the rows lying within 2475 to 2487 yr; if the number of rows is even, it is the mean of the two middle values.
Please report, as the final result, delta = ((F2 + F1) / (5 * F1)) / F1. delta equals 0.0046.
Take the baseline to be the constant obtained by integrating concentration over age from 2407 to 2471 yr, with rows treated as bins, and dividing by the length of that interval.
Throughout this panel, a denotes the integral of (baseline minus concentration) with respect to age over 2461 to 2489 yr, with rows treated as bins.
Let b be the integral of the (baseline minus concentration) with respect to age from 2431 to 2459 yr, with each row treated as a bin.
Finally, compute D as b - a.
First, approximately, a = -198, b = 48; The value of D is 246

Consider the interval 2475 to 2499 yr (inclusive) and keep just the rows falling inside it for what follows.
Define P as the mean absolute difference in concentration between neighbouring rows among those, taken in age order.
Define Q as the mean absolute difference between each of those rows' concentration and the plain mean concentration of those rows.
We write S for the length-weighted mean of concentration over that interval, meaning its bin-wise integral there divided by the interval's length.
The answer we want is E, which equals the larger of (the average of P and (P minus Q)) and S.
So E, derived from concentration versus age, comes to 113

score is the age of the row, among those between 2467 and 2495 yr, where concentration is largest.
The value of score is 2494.0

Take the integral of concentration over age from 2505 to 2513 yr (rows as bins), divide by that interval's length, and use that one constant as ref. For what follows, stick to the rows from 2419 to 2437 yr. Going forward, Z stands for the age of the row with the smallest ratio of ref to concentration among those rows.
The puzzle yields 2422.0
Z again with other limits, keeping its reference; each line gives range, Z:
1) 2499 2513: 2504.0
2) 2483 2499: 2498.0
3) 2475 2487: 2486.0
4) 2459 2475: 2460.0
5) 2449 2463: 2452.0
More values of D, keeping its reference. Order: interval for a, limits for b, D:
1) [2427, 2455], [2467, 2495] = -600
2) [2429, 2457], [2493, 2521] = -1259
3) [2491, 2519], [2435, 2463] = 1197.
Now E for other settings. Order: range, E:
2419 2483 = 83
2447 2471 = 88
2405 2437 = 84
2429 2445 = 63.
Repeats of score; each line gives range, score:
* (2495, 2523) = 2504.0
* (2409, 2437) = 2422.0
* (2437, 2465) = 2452.0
